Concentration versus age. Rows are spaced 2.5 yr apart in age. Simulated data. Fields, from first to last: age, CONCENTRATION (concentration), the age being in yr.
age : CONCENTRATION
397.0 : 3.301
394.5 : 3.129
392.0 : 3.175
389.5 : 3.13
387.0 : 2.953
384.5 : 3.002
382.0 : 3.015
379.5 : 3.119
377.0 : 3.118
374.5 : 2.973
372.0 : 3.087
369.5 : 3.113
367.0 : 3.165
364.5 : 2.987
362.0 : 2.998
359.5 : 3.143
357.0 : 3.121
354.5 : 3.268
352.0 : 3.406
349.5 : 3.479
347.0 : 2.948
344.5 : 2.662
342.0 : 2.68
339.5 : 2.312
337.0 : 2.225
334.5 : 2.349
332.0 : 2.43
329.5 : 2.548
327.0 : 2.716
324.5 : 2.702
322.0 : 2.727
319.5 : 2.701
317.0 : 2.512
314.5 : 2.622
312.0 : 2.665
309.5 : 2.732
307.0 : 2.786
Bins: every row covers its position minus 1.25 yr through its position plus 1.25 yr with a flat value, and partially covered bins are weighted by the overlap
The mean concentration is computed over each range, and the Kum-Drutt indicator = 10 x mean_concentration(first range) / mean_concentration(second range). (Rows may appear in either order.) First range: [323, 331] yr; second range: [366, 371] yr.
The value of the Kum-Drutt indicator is 8.5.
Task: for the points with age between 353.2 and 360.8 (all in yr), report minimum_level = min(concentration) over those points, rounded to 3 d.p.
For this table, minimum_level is 3.121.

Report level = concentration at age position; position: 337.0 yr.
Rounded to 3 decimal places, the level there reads 2.225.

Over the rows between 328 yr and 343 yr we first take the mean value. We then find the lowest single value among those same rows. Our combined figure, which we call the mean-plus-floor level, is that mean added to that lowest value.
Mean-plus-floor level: 4.65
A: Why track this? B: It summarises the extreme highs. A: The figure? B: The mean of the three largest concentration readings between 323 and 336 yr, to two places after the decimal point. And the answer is 2.66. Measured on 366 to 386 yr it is 3.13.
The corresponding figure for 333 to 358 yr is 3.38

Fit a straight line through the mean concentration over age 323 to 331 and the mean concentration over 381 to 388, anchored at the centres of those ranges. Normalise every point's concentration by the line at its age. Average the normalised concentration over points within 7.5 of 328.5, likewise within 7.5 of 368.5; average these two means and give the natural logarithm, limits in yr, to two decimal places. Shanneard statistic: 0.01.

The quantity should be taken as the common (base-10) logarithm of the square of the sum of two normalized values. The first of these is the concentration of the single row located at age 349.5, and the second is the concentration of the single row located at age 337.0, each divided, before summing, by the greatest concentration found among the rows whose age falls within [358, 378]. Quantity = 0.51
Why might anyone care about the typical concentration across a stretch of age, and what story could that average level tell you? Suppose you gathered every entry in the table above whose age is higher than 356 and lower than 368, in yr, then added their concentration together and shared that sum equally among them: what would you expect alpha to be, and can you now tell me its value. 3.08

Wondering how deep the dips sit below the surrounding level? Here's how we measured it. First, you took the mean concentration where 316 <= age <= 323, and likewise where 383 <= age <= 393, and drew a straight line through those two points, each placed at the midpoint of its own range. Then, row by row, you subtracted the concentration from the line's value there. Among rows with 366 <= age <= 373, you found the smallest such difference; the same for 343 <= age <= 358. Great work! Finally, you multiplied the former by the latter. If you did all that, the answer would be 0.15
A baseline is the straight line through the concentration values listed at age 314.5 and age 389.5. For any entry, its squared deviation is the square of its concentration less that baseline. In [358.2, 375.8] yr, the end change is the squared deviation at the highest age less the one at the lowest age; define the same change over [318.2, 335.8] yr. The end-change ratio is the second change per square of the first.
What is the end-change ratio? 86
